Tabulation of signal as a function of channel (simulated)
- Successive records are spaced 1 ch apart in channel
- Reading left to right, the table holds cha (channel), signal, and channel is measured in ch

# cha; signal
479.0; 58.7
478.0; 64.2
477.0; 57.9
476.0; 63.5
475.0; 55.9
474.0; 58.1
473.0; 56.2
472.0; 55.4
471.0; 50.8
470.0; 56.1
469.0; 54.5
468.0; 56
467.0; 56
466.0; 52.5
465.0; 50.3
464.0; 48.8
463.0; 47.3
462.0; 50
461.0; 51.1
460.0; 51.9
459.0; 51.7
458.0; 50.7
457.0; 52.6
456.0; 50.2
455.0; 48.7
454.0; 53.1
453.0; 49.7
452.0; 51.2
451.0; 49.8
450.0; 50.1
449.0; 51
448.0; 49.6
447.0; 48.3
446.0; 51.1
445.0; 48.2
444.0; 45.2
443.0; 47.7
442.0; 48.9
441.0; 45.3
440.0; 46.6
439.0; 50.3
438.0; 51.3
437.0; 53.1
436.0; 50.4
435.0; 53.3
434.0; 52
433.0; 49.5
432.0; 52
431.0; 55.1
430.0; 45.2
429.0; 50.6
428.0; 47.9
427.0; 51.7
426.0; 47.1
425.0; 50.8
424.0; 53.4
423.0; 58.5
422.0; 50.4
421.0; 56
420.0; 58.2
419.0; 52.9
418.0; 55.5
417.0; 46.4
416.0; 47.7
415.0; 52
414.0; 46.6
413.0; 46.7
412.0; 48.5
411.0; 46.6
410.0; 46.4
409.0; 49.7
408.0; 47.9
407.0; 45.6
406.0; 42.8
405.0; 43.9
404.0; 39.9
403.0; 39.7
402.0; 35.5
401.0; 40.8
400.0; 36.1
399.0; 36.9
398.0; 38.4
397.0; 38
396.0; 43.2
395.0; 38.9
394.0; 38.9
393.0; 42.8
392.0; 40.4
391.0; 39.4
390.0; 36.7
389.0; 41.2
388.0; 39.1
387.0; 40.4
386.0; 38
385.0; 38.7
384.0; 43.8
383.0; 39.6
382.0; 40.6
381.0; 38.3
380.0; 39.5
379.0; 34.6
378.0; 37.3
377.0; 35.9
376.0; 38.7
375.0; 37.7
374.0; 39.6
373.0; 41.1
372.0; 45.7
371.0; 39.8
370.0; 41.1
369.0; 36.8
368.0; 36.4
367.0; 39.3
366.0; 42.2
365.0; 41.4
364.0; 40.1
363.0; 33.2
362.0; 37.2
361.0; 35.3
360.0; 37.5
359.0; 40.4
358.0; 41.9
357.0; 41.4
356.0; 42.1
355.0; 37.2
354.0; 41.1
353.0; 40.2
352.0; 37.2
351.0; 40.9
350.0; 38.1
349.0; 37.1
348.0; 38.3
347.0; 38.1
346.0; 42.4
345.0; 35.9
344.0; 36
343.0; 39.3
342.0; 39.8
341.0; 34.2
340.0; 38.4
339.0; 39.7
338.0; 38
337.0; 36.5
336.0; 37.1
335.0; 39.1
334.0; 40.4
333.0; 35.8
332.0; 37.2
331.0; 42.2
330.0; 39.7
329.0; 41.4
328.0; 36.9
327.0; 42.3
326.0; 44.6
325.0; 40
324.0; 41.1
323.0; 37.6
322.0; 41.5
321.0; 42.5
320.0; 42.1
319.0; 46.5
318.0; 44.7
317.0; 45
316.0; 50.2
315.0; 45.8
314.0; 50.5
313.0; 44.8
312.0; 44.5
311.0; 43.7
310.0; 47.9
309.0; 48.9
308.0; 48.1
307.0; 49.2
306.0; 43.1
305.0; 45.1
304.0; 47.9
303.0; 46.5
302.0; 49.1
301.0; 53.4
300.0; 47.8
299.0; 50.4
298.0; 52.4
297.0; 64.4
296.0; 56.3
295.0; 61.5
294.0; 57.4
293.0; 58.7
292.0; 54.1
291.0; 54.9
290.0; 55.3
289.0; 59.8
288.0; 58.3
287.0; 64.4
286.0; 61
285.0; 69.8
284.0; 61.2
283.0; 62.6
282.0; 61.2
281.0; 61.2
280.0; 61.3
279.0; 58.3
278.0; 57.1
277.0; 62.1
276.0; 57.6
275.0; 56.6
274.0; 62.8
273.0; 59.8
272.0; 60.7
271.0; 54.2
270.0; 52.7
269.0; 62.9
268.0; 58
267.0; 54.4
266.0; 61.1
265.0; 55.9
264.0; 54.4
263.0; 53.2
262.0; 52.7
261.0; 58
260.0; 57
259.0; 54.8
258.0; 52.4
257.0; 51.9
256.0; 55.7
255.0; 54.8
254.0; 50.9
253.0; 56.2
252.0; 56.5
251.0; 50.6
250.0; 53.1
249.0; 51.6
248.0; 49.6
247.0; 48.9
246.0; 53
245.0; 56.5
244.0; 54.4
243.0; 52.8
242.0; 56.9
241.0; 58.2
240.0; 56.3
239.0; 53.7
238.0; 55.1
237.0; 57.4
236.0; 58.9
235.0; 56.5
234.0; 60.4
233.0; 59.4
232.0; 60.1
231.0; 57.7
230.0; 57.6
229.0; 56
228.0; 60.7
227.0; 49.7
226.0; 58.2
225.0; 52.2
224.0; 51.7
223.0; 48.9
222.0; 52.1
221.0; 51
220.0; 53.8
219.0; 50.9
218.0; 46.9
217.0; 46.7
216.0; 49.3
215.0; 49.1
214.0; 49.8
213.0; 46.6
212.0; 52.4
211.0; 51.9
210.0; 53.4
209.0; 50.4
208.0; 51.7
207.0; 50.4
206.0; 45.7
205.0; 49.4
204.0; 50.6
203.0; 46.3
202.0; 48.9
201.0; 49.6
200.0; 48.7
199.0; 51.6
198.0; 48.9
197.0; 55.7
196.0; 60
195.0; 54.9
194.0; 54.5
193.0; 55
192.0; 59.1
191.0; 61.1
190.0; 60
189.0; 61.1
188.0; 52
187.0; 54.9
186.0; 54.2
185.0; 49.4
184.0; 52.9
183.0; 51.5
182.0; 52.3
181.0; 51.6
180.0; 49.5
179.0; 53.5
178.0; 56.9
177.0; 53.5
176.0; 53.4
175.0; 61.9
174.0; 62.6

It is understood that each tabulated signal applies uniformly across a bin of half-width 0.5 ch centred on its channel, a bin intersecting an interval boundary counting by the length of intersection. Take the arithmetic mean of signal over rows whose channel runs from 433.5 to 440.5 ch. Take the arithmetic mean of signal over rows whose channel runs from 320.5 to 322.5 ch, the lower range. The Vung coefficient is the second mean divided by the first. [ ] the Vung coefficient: 0.82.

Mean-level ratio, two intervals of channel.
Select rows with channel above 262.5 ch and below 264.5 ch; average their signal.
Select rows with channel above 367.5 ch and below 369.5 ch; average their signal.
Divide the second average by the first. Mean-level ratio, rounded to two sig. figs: 0.68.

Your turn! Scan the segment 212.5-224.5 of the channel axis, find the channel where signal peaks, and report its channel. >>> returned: 220.0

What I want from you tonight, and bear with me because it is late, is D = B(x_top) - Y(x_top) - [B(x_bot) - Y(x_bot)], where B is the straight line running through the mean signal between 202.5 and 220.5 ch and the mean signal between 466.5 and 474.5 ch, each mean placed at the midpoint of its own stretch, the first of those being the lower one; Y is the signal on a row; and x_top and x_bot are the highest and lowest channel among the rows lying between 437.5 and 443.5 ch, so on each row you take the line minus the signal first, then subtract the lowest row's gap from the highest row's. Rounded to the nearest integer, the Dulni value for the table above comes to 4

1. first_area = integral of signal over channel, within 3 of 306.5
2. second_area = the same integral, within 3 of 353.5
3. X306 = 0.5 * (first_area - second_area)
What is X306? 22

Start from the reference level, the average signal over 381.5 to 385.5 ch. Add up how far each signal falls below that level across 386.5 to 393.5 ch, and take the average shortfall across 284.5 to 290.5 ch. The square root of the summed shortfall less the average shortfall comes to 5.0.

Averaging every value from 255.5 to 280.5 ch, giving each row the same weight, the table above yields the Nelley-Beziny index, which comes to 57.0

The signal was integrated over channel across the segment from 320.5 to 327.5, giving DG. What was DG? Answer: 290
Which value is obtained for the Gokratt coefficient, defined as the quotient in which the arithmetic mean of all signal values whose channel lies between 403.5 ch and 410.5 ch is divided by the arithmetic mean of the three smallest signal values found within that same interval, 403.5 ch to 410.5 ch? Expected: 1.07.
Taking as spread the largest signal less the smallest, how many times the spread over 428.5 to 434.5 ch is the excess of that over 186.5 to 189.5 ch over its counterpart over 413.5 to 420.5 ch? -0.27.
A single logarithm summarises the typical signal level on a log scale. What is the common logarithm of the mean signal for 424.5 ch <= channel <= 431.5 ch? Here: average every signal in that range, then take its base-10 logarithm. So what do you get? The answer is 1.70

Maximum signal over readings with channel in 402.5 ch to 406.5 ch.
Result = 43.9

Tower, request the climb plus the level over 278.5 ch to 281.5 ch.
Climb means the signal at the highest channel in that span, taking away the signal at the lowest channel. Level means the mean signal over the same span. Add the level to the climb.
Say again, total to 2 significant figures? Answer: 63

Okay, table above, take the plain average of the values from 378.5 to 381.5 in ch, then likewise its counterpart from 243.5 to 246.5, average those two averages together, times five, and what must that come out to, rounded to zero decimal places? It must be 230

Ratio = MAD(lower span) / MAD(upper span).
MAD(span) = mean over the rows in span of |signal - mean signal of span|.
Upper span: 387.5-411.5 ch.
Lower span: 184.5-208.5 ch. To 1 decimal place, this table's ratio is 1.2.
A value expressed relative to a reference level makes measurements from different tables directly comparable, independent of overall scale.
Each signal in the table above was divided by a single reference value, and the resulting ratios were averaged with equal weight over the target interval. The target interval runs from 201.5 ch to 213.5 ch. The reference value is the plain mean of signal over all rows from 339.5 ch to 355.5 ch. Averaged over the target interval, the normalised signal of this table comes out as 1.30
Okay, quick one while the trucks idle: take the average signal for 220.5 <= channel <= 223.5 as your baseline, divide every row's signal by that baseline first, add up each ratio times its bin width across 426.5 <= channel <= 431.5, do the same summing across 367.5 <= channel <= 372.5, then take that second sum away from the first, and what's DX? 1.0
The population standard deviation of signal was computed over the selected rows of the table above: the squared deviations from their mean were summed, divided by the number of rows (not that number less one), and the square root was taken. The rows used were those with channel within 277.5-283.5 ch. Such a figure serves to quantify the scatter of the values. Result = 1.9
